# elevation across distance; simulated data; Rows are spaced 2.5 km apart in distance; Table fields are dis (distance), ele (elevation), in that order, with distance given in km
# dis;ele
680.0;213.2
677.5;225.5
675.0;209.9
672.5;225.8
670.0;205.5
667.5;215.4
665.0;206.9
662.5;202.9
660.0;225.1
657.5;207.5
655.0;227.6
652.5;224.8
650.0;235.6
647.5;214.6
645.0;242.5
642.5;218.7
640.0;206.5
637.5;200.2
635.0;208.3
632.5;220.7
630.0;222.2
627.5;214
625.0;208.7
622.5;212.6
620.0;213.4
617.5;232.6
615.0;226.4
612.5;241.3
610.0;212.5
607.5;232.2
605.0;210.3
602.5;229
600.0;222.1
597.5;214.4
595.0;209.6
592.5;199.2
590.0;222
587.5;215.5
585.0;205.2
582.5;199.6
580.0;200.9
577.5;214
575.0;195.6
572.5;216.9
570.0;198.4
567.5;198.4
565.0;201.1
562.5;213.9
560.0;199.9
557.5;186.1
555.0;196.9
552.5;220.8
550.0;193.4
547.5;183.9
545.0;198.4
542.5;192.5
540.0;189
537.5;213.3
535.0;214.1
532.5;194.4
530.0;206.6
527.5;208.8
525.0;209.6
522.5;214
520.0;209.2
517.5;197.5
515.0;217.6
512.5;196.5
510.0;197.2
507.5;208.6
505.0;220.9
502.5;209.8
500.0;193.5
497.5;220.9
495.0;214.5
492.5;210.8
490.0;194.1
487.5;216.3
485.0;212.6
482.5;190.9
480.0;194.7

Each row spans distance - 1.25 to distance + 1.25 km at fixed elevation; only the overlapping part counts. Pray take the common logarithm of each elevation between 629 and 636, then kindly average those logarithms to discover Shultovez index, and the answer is 2.34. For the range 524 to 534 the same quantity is 2.31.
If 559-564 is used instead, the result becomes 2.32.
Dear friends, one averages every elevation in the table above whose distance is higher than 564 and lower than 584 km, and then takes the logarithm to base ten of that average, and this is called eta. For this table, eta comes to 2.31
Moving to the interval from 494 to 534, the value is 2.32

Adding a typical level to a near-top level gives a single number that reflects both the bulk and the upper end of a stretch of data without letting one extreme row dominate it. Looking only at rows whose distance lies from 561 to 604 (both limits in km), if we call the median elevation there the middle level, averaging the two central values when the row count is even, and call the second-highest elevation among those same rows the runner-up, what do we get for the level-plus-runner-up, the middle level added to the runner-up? 432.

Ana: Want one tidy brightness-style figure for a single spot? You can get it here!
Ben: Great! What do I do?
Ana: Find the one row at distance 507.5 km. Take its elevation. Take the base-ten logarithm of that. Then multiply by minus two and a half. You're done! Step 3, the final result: -5.80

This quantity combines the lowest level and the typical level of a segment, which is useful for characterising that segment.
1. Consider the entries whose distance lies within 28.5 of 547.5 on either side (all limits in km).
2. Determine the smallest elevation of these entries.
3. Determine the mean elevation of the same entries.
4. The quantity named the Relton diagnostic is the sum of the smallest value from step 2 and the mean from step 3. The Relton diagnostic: 386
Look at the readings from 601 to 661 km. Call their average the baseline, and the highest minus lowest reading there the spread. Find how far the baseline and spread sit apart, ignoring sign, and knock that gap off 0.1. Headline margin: -177.9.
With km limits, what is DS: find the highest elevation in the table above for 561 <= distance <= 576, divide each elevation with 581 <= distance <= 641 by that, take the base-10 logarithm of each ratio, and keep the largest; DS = 0.046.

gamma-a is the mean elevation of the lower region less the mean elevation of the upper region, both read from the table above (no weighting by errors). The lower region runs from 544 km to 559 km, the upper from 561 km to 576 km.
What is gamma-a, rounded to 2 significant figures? -7.5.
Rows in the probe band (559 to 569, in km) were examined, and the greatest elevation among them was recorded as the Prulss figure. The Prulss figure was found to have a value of 213.9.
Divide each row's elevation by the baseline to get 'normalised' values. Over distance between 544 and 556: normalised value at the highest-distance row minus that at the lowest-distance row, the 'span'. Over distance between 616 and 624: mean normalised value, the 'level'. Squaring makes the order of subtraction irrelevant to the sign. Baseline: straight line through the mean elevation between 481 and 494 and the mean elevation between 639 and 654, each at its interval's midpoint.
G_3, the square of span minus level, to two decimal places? 1.01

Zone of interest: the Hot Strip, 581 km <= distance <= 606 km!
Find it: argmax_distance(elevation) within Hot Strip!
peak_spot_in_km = 602.5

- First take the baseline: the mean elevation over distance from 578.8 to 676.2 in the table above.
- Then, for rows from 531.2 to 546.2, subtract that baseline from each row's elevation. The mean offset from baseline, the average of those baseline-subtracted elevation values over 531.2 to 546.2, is -16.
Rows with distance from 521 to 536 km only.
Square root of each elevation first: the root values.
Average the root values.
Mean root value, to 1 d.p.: 14.4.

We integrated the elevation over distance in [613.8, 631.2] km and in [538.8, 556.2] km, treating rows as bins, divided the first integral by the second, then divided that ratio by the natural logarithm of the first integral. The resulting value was 0.135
